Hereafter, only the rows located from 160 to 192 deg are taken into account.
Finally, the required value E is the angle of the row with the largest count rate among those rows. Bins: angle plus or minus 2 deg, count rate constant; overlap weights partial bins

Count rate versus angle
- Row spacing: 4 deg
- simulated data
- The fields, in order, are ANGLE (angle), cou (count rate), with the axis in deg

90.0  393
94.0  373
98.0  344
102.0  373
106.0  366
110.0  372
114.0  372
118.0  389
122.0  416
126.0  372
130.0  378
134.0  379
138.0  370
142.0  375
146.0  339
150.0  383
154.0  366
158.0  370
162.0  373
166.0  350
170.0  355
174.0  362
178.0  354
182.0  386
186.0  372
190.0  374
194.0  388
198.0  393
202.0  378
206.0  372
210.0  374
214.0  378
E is 182.0 deg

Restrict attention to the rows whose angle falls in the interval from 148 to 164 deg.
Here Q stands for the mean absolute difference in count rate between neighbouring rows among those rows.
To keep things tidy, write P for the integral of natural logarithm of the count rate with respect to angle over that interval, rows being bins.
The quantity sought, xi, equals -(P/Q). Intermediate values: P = 94.7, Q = 8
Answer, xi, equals -12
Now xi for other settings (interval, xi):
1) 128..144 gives -19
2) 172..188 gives -5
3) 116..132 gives -4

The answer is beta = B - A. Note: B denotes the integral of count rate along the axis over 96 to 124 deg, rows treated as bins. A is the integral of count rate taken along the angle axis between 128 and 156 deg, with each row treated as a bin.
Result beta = 168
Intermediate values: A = 10360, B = 10528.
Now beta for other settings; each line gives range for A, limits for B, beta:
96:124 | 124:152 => -144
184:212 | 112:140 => 100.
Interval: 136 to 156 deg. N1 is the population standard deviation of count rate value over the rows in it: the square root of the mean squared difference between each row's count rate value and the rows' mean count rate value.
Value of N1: 15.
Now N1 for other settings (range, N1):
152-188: 11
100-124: 17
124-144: 3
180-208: 8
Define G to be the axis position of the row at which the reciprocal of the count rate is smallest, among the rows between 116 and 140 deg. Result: 122.0 deg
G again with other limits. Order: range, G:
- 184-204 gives 198.0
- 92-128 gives 122.0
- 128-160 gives 150.0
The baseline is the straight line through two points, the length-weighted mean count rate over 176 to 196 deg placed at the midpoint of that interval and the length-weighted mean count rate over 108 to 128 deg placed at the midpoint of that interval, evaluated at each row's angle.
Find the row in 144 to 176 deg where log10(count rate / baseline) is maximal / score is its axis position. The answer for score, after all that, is 150.0 deg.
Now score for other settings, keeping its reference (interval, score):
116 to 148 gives 122.0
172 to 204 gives 198.0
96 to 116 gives 114.0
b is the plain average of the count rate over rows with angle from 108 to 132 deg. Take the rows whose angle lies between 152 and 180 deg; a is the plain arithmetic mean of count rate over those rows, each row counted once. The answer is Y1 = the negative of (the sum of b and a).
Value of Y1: -745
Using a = 361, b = 383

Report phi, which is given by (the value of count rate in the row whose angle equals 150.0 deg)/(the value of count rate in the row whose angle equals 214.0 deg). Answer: 1.01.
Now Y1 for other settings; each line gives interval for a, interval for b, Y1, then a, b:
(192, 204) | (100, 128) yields -766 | 386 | 380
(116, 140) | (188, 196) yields -765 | 384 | 381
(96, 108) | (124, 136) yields -737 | 361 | 376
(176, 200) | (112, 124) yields -770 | 378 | 392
